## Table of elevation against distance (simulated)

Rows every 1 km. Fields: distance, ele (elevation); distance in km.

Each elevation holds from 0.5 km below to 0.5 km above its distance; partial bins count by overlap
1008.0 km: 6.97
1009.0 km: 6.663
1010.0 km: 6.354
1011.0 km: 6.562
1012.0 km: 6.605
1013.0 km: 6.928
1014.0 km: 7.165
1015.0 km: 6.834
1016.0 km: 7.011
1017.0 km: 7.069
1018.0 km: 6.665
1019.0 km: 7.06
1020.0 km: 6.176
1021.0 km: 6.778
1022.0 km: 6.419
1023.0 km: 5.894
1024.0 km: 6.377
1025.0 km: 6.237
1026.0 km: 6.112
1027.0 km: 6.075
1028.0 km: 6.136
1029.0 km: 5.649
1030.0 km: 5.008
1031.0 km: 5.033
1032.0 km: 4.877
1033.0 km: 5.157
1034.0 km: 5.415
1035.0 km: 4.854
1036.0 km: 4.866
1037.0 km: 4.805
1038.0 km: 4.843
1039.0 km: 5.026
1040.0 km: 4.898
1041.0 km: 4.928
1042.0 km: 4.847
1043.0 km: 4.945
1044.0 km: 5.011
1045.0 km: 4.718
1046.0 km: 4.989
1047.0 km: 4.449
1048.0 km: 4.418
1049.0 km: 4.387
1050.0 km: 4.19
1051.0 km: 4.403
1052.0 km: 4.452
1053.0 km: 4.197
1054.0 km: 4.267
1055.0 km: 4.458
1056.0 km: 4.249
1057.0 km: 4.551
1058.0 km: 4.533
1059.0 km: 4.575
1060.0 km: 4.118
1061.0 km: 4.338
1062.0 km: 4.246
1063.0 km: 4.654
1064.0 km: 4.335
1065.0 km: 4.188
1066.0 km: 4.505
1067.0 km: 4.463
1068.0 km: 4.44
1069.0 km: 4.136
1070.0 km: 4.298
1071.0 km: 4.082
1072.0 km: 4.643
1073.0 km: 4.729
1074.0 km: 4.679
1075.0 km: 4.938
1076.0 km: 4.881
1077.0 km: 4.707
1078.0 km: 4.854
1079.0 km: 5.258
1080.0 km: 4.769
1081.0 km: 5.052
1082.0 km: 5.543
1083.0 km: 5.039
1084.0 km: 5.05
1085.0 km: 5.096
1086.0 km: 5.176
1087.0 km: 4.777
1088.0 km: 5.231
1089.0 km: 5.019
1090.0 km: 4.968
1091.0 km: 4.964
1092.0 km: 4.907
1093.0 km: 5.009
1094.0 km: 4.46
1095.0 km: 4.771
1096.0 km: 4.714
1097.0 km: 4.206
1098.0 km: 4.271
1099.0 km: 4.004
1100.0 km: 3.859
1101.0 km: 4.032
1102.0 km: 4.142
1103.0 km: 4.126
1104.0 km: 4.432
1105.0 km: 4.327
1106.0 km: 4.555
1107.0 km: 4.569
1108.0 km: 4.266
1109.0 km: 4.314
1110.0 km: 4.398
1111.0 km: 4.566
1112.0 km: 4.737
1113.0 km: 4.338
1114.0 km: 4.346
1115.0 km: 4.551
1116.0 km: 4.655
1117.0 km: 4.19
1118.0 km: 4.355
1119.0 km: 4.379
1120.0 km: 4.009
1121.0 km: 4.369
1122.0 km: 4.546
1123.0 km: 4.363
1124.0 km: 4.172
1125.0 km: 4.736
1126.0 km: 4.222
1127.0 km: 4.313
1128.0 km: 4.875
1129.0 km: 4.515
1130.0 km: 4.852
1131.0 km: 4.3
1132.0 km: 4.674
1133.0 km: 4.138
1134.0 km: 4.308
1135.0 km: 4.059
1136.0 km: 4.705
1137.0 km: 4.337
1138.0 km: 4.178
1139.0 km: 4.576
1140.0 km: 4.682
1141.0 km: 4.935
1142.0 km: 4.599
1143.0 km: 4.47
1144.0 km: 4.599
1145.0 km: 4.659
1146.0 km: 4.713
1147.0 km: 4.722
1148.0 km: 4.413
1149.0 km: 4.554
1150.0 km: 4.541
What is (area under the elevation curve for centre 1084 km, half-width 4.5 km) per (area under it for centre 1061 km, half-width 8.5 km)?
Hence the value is 0.6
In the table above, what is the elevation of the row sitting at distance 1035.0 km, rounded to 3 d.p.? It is 4.854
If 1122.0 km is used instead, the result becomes 4.546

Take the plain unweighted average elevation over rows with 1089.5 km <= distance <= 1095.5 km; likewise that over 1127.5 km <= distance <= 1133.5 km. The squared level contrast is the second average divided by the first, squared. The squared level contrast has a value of 0.88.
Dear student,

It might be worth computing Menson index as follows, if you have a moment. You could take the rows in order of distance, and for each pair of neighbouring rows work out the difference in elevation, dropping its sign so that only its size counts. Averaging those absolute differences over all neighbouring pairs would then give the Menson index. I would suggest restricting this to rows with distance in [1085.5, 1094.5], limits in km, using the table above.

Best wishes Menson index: 0.23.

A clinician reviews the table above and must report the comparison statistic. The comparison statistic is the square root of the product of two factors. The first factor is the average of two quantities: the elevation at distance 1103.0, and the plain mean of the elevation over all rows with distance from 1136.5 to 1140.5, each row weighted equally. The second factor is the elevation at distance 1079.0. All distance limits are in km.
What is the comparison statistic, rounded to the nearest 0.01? 4.75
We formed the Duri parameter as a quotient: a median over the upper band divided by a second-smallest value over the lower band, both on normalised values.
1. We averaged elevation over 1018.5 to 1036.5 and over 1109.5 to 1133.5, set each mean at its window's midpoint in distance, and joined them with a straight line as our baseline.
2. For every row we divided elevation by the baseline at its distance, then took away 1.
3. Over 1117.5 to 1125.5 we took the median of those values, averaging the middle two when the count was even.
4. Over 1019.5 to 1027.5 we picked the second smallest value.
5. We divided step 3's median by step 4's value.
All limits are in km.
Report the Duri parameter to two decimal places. -0.41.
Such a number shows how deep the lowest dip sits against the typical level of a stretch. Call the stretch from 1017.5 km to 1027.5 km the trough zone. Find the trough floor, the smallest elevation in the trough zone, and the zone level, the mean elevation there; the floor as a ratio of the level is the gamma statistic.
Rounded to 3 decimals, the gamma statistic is 0.924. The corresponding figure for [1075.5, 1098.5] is 0.858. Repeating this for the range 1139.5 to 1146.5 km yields 0.958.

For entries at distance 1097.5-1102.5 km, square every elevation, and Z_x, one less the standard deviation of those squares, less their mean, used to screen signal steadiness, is -17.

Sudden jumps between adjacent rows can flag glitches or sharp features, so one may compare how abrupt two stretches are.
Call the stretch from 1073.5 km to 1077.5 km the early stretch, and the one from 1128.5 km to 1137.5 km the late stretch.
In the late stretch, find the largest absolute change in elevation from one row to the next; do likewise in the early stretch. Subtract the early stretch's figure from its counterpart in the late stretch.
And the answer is 0.39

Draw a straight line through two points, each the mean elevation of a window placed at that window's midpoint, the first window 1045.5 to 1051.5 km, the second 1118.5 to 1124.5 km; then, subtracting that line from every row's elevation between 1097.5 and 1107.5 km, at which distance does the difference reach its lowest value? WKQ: 1100.0 km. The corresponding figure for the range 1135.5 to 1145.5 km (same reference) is 1138.0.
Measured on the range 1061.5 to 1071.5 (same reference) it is 1071.0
